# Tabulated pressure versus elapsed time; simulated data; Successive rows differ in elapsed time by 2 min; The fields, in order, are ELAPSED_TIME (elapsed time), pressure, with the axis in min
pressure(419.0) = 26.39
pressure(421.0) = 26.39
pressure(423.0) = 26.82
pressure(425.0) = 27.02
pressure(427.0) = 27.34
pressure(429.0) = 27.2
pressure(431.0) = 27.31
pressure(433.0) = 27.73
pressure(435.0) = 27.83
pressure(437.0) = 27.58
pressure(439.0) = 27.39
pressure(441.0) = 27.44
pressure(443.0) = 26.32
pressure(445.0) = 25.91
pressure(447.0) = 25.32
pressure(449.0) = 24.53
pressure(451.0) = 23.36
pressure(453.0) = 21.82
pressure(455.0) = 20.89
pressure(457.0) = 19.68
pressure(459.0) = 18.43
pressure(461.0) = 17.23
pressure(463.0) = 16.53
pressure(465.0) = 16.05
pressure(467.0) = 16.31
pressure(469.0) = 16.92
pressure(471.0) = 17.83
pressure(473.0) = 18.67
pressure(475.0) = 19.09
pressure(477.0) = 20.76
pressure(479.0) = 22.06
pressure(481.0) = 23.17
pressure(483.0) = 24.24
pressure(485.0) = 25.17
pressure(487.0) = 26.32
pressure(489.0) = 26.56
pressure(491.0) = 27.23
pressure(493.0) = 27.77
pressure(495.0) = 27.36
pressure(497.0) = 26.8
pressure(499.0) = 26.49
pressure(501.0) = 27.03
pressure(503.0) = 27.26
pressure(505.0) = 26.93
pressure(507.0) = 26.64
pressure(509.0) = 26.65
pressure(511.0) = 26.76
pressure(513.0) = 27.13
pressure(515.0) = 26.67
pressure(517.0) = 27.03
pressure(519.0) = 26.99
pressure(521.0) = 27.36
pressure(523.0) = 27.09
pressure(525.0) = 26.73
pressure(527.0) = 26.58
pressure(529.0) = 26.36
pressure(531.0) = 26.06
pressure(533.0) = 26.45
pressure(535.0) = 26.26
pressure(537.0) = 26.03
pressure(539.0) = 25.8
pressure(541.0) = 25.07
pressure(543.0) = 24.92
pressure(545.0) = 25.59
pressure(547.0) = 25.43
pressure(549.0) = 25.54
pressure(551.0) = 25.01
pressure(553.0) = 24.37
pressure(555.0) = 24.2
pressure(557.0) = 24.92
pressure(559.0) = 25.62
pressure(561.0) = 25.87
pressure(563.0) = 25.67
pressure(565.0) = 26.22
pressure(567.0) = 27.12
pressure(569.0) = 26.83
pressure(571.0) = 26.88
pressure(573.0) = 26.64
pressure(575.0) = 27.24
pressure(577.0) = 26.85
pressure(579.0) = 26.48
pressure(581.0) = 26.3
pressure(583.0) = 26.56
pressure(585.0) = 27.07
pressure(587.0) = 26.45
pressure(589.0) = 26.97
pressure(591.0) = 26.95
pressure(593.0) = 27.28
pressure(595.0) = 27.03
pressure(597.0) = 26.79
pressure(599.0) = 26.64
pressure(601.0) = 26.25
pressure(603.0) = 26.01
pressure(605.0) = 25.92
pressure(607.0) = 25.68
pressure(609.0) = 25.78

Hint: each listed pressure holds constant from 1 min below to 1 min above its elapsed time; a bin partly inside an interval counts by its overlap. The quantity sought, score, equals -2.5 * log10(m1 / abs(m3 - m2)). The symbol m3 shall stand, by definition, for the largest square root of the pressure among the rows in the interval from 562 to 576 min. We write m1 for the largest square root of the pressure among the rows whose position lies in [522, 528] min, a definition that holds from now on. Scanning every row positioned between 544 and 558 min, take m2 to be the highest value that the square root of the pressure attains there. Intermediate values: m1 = 5.20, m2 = 5.06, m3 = 5.22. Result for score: -3.8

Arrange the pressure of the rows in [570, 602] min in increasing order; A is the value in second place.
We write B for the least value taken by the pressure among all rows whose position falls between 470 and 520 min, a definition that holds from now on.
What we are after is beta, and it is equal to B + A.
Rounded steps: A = 26.3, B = 17.83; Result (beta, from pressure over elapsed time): 44.1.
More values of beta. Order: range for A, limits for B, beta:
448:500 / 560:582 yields 42.0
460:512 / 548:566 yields 40.5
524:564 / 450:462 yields 41.6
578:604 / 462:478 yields 42.3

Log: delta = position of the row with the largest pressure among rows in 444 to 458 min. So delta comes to 445.0 min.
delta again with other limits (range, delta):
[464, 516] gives 493.0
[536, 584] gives 575.0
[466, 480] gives 479.0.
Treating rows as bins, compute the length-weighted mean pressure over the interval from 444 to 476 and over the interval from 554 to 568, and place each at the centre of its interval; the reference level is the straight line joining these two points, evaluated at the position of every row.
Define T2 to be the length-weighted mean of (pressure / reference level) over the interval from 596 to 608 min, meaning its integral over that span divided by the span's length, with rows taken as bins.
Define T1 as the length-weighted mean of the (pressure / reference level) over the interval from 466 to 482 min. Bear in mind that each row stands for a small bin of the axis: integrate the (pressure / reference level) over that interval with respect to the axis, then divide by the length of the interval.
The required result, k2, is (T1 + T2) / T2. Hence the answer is 2.0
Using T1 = 0.93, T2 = 0.94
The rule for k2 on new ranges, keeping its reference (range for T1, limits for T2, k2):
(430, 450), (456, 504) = 2.4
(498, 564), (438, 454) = 1.8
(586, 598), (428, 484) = 1.9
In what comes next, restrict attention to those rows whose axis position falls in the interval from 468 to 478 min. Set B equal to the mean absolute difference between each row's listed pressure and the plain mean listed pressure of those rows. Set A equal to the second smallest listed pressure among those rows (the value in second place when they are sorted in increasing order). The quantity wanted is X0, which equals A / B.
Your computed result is 17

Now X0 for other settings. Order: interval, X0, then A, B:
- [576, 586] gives 107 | 26.48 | 0.25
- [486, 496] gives 55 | 26.56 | 0.49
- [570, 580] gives 129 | 26.64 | 0.21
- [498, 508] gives 109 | 26.64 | 0.24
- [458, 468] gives 22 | 16.31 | 0.74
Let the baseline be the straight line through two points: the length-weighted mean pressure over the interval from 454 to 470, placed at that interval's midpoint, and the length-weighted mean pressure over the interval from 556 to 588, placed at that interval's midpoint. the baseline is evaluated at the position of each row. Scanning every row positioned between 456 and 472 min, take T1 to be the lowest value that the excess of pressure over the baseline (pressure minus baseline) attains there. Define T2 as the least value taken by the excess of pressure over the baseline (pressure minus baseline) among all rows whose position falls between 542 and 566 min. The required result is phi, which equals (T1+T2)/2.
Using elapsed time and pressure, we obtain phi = -1.4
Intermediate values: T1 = -1.9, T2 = -0.9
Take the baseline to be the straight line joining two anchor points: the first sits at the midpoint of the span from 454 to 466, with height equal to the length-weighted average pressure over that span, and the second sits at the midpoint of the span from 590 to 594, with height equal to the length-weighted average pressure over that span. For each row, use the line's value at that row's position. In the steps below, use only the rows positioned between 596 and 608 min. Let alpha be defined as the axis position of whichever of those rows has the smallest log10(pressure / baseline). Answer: 607.0 min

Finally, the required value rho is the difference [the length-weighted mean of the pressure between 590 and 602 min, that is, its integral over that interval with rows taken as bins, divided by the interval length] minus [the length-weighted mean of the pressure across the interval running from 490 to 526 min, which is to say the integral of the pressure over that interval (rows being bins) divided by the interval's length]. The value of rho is 0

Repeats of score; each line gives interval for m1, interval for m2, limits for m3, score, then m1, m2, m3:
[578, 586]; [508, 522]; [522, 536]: -5.8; 5.20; 5.23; 5.20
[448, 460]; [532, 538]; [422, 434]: -4.0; 4.95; 5.14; 5.27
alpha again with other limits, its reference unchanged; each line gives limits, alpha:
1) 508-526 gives 525.0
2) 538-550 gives 543.0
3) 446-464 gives 463.0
